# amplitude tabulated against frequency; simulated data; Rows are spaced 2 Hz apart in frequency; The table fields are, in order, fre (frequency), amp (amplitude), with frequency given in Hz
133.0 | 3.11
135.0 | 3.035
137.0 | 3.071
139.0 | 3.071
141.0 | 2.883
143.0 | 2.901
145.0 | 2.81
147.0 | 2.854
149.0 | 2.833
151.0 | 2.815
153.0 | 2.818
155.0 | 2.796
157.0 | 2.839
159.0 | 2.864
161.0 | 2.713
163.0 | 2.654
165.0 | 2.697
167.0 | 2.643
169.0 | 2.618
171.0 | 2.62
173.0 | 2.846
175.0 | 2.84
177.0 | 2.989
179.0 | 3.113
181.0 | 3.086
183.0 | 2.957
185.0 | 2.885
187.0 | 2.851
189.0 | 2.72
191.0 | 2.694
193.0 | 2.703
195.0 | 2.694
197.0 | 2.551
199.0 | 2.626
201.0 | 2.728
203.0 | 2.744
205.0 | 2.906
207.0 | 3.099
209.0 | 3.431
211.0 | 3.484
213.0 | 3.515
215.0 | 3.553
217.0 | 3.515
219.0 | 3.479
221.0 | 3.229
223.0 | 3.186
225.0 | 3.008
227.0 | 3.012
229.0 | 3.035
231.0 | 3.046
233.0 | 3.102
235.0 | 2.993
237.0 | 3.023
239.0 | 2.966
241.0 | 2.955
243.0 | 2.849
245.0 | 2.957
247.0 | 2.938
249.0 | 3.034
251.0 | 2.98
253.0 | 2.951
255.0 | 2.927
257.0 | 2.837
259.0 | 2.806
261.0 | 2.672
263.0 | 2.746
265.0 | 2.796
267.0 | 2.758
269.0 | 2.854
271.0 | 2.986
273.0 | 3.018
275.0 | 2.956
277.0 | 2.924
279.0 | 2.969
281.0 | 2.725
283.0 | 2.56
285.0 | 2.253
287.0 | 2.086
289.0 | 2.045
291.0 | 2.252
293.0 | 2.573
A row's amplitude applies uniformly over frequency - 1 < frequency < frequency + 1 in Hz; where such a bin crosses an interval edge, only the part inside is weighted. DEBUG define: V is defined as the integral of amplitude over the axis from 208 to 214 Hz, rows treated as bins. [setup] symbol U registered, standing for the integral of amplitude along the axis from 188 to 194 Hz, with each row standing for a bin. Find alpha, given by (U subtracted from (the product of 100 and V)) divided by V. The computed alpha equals 99.22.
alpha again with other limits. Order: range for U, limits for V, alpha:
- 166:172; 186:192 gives 99.05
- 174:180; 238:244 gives 98.98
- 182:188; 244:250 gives 99.03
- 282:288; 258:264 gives 99.16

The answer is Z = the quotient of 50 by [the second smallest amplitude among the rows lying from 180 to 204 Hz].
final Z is 19.0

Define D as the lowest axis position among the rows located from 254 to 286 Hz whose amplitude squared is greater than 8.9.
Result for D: 271.0 Hz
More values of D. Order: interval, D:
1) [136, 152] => 137.0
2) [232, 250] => 233.0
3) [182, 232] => 207.0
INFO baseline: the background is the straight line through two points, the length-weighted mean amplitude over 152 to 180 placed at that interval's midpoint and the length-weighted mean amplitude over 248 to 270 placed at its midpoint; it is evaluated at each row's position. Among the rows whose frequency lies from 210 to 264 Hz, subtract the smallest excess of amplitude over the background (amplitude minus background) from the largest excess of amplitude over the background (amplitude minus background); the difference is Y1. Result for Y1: 0.91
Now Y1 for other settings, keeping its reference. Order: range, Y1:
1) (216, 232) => 0.51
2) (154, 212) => 0.92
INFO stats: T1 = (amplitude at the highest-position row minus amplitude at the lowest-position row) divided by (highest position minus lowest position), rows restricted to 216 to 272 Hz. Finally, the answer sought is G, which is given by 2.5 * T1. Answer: -0.024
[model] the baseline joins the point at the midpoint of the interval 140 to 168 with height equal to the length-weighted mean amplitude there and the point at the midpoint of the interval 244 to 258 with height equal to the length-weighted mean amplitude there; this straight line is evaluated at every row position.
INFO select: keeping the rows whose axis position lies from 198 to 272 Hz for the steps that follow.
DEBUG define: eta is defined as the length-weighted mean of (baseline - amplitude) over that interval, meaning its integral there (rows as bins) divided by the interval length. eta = -0.10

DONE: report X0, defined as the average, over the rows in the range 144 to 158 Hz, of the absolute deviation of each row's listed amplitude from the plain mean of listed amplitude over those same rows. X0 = 0.016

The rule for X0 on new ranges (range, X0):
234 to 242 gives 0.024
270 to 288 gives 0.280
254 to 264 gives 0.071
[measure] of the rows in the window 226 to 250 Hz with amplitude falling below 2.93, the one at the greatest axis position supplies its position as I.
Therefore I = 243.0 Hz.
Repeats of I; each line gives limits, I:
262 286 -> 285.0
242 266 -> 265.0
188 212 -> 205.0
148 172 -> 171.0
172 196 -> 195.0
